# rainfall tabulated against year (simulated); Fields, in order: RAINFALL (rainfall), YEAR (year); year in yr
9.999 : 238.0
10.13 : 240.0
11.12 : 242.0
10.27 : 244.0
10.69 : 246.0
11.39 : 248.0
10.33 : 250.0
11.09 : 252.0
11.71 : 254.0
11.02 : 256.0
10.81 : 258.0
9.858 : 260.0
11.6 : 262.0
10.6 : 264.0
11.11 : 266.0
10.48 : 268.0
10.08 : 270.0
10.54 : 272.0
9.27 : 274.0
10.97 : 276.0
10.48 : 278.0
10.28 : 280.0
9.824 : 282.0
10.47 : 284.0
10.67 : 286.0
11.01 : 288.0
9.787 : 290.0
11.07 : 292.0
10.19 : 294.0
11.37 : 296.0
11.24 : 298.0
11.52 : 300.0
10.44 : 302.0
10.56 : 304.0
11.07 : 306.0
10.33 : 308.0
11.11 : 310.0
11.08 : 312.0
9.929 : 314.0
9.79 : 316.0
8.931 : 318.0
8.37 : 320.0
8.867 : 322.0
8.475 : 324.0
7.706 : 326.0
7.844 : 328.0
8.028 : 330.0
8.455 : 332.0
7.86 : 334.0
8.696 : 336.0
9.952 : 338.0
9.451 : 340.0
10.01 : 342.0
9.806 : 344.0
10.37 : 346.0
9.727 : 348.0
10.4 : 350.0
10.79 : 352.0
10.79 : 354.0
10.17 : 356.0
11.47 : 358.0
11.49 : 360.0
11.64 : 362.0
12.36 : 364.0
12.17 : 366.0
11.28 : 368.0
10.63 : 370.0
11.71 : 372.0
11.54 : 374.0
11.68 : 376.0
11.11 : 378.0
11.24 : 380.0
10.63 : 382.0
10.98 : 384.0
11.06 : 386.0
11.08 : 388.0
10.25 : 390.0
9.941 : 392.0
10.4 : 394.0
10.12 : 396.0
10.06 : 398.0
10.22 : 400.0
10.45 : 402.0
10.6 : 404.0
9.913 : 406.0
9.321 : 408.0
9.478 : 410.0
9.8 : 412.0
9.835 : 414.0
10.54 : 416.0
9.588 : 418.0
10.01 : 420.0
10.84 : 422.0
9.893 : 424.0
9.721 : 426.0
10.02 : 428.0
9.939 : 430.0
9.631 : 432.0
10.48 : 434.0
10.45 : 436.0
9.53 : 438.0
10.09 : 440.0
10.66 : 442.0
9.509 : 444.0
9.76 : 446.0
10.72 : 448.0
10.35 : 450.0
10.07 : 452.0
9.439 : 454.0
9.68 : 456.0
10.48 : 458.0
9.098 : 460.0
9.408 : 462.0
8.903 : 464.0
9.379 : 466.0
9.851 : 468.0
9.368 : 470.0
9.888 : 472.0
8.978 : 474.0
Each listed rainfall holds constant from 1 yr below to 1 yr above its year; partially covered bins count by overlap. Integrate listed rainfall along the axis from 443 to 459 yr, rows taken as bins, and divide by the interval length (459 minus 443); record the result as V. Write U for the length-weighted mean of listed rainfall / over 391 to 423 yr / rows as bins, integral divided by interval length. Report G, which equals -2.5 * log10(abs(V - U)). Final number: 2.91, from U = 10.07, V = 10.0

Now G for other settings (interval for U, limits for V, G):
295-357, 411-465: 1.96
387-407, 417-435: 1.34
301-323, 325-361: 0.91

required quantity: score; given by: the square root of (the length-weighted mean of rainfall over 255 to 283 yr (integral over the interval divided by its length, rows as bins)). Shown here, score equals 3.24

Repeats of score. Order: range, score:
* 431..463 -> 3.16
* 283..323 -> 3.22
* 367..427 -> 3.23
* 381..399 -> 3.24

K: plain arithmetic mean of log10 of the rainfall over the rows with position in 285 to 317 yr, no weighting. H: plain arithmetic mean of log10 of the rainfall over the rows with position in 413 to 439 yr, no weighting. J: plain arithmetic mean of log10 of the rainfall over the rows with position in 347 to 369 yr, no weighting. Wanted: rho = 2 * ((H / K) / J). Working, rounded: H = 1.00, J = 1.04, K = 1.029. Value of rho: 1.86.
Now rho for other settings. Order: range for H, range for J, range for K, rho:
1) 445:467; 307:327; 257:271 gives 1.98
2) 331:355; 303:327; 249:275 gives 1.95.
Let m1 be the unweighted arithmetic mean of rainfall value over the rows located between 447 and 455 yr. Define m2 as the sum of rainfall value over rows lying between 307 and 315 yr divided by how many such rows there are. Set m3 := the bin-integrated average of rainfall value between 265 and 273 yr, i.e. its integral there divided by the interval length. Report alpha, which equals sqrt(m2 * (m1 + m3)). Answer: 14.8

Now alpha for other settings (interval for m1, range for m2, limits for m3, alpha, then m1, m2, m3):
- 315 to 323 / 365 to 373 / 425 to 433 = 14.7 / 9.0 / 11.4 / 9.8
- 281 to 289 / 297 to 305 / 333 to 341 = 14.6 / 10.5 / 10.9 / 9.0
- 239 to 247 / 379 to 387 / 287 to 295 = 15.2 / 10.6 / 11.0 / 10.5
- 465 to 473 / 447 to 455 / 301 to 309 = 14.3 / 9.6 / 10.1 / 10.6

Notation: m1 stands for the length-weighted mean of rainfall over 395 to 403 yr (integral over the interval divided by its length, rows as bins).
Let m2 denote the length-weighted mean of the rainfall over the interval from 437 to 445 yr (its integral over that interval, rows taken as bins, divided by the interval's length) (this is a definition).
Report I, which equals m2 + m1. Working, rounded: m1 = 10.2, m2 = 9.9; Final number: 20.16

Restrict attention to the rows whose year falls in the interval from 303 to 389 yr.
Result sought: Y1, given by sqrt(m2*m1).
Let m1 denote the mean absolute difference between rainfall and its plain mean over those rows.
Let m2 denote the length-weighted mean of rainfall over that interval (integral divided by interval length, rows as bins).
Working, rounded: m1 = 1.04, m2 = 10.2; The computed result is 3.3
